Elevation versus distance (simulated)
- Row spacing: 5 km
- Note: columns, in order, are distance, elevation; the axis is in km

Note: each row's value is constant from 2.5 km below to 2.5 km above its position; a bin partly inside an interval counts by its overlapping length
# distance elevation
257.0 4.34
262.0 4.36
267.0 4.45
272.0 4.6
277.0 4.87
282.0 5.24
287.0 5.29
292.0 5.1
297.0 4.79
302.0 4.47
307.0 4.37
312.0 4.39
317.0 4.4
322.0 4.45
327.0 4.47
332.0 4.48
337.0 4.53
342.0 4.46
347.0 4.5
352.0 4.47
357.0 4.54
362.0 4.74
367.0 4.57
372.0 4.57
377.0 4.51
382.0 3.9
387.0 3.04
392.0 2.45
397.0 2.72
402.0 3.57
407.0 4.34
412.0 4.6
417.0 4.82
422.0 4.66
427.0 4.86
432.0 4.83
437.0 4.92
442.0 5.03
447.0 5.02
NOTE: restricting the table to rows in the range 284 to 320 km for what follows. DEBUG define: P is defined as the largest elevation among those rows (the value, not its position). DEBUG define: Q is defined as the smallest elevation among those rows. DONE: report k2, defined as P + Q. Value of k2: 9.7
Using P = 5.29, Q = 4.37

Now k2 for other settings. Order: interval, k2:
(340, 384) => 8.6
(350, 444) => 7.5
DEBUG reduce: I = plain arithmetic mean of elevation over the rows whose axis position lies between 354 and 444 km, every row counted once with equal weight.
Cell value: 4.26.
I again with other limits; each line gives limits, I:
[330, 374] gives 4.54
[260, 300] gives 4.84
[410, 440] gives 4.78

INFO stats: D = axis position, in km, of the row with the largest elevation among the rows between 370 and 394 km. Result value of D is 372.0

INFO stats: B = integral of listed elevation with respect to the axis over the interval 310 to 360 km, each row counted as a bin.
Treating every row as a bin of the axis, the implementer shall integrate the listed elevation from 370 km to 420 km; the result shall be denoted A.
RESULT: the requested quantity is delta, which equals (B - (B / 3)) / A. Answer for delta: 0.77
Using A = 193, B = 224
